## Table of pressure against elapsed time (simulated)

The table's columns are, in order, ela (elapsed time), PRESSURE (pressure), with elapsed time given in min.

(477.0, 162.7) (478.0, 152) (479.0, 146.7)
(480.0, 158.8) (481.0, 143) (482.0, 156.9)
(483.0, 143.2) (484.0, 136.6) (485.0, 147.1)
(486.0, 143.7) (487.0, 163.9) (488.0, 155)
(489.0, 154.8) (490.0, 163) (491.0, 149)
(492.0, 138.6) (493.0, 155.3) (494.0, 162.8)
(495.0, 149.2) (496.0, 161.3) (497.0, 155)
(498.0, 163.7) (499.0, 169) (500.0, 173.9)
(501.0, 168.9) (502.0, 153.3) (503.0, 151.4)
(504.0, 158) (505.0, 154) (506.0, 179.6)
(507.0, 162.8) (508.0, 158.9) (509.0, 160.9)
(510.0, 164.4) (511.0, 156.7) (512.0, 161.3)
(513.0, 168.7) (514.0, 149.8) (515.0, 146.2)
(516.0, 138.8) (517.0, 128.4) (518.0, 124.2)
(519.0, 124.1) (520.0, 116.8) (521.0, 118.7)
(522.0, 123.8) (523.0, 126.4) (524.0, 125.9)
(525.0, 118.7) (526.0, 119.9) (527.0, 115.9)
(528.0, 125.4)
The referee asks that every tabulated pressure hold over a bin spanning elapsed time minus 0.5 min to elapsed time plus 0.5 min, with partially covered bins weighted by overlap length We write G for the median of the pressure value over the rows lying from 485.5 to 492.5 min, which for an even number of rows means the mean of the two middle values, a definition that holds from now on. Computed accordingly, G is 155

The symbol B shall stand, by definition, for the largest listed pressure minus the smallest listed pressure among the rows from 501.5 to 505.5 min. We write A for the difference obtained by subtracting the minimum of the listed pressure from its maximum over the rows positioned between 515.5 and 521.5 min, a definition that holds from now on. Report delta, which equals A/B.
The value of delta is 3.33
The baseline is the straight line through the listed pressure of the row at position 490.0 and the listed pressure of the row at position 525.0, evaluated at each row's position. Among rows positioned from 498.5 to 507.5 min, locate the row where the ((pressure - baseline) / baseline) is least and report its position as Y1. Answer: 503.0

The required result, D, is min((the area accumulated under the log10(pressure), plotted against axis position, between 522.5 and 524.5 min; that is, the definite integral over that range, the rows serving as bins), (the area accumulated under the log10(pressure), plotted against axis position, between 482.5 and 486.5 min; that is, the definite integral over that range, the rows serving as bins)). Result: 4.2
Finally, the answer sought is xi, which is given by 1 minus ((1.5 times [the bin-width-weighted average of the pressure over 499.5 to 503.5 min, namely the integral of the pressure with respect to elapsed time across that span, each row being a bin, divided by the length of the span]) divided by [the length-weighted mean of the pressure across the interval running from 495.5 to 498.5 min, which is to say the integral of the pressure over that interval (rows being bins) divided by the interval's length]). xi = -0.5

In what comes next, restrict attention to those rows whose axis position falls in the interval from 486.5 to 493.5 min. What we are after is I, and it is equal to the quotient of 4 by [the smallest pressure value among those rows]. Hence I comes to 0.0289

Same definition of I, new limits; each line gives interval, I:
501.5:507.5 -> 0.0264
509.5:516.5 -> 0.0288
